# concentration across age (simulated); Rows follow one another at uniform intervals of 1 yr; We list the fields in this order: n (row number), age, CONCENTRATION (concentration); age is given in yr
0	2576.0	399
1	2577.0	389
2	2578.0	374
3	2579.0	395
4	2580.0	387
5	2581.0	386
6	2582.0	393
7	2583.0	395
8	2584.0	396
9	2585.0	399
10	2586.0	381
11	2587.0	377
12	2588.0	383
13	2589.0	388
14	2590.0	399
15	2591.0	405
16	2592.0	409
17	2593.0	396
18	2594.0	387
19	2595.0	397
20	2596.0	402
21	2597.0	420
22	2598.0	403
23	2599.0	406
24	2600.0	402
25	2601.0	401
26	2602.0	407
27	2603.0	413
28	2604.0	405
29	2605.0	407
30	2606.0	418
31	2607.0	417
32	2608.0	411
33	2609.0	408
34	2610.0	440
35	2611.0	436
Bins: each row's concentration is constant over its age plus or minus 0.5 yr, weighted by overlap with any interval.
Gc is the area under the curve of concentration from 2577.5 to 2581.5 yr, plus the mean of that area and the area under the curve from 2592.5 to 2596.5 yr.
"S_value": 3104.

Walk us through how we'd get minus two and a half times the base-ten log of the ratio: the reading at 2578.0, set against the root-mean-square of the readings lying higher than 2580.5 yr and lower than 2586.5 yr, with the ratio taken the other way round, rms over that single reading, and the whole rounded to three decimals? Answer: -0.050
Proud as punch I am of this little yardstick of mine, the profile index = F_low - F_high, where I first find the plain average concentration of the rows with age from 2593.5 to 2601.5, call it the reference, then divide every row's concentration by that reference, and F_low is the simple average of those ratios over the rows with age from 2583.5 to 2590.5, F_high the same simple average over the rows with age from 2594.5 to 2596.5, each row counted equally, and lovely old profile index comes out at -0.0261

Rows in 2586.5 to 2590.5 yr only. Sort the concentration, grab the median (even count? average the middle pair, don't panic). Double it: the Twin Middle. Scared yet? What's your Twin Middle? 771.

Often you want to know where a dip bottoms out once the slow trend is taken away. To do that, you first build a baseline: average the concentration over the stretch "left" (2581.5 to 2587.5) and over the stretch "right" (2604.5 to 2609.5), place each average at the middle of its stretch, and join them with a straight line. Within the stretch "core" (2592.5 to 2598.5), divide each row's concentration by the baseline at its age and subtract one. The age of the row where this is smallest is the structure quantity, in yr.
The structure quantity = 2594.0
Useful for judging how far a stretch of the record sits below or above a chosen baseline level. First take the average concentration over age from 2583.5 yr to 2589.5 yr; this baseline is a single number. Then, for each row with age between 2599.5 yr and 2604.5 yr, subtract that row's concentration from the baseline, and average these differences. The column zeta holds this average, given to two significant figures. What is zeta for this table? -18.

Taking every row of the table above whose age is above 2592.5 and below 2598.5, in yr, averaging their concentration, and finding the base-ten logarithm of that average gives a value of 2.60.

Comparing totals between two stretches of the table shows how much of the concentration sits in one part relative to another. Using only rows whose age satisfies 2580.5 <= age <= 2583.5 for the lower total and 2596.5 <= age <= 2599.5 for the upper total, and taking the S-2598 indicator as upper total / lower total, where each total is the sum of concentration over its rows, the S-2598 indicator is 1.0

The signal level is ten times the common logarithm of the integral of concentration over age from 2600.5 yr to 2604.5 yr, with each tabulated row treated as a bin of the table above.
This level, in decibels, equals 32.1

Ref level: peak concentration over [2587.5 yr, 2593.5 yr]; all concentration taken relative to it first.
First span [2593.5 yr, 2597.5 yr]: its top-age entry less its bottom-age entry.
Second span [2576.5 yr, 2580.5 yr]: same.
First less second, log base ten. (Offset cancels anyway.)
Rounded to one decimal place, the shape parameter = 1.5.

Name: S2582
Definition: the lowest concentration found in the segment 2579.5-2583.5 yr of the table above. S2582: 386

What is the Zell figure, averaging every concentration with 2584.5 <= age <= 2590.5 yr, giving 388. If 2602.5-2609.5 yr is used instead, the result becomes 411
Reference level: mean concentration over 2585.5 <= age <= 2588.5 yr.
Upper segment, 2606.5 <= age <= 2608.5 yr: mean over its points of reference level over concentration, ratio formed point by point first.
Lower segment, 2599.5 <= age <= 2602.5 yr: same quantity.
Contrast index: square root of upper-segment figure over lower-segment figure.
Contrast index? 0.99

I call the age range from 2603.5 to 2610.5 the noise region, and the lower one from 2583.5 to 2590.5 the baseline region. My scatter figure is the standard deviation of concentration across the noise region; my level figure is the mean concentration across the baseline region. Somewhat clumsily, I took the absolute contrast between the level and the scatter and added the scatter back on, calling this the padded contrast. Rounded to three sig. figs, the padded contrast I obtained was 389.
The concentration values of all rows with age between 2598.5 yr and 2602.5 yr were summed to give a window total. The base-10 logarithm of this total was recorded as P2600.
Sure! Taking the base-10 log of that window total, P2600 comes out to 3.21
